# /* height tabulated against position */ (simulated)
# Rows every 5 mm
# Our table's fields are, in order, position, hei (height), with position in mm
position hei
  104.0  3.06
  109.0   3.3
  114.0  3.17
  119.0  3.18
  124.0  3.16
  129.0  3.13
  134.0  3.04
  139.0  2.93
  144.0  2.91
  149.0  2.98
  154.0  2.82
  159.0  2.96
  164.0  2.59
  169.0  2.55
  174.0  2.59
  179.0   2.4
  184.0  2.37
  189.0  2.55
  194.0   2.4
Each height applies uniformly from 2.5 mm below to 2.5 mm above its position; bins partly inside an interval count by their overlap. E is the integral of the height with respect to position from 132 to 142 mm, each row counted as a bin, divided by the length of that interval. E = 2.98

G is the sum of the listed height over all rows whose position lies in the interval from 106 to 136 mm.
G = 19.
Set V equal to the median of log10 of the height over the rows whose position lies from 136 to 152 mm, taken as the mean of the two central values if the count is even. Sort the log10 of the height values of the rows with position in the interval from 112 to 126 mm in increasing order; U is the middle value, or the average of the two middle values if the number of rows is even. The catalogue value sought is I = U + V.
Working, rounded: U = 0.501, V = 0.467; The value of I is 0.97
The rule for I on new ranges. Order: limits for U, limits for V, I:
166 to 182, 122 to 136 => 0.90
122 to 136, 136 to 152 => 0.96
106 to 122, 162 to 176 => 0.92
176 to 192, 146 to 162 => 0.85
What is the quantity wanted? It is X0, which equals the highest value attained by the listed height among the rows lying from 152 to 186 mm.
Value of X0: 2.96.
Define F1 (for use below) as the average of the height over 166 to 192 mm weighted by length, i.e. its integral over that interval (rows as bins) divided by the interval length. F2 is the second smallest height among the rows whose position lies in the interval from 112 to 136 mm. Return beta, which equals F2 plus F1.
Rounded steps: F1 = 2.5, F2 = 3.13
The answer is 5.6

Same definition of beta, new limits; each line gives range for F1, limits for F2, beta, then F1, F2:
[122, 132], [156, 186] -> 5.5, 3.1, 2.4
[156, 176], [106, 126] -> 5.8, 2.7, 3.17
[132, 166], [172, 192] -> 5.3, 2.9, 2.4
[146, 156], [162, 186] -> 5.3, 2.9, 2.4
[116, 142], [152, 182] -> 5.6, 3.1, 2.55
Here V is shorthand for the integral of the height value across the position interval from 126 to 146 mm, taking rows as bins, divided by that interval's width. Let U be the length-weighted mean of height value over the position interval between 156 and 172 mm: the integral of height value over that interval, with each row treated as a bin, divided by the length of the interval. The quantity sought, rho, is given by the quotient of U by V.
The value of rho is 0.90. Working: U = 2.7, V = 3.01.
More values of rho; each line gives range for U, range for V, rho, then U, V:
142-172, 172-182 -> 1.13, 2.8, 2.48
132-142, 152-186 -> 1.14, 3.0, 2.61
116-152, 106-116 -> 0.94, 3.0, 3.23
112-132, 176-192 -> 1.29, 3.2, 2.44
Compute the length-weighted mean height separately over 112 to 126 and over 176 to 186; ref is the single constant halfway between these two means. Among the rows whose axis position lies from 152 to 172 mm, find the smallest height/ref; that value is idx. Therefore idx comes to 0.92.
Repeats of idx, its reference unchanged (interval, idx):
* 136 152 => 1.05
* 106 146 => 1.05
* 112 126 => 1.14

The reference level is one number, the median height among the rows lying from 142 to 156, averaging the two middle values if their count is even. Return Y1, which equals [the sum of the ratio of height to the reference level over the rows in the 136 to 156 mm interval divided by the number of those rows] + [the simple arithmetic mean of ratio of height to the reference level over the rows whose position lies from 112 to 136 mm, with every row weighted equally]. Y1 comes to 2.08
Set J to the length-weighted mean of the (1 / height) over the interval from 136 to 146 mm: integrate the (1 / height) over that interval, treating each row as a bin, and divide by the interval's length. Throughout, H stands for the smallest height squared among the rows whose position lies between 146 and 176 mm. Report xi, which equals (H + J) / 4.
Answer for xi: 1.7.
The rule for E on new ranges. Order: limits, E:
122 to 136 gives 3.11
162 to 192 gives 2.51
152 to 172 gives 2.72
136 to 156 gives 2.92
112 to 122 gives 3.17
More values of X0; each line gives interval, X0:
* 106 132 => 3.3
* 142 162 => 2.98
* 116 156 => 3.18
